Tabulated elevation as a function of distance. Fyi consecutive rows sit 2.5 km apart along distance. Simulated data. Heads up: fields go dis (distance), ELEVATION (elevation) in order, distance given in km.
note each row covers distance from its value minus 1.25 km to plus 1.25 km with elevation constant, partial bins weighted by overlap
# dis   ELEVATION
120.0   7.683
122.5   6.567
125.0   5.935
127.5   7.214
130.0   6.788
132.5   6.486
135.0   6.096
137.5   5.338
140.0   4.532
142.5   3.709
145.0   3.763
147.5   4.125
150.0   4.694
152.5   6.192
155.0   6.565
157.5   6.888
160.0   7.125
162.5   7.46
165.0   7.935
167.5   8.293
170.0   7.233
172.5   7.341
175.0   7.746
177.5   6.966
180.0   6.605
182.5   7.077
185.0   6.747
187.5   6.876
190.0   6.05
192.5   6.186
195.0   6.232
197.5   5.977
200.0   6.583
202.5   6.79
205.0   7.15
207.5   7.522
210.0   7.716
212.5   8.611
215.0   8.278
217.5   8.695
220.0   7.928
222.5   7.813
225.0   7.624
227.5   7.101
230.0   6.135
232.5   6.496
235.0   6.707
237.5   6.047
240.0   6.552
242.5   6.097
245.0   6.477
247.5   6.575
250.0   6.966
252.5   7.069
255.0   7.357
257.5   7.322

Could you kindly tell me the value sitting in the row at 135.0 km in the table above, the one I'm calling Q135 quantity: 6.096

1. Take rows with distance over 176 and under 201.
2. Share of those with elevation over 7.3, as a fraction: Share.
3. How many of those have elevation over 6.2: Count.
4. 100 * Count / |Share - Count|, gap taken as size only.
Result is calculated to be 100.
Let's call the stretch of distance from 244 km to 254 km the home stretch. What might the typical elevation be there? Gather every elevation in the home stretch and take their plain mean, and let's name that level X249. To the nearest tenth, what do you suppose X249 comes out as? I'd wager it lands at 6.8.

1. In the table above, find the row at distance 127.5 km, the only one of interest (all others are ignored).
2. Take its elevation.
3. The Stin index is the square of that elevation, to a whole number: 52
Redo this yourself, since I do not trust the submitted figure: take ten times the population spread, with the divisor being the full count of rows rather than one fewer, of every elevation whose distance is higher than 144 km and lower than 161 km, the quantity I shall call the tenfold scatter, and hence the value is 12.9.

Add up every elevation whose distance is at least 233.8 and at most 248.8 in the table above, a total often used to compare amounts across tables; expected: 38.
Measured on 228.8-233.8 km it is 13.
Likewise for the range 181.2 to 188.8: 21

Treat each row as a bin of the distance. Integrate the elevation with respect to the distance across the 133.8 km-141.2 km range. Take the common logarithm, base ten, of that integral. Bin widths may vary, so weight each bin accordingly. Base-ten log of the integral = 1.60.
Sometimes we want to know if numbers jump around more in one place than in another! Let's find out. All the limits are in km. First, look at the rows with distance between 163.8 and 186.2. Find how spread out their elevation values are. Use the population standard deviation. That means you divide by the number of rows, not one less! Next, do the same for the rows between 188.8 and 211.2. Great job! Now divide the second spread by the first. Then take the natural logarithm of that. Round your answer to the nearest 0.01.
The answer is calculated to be 0.14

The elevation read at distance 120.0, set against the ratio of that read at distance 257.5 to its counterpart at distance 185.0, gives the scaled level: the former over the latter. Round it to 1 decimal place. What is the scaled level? 7.1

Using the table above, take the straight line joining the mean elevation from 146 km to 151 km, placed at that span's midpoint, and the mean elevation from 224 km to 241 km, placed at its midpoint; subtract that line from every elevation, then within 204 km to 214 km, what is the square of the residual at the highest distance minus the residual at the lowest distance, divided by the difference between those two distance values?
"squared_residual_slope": 0.028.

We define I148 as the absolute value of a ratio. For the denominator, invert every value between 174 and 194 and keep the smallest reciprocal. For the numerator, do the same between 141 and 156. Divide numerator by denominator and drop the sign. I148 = 1.18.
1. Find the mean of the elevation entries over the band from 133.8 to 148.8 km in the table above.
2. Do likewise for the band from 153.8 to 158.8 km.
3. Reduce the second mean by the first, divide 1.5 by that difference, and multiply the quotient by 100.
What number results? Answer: 70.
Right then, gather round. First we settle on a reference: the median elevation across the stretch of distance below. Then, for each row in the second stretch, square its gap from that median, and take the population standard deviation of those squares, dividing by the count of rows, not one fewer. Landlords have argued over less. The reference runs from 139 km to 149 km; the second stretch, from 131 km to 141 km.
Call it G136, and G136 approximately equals 2.4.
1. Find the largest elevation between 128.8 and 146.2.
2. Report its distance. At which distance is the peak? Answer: 130.0 km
